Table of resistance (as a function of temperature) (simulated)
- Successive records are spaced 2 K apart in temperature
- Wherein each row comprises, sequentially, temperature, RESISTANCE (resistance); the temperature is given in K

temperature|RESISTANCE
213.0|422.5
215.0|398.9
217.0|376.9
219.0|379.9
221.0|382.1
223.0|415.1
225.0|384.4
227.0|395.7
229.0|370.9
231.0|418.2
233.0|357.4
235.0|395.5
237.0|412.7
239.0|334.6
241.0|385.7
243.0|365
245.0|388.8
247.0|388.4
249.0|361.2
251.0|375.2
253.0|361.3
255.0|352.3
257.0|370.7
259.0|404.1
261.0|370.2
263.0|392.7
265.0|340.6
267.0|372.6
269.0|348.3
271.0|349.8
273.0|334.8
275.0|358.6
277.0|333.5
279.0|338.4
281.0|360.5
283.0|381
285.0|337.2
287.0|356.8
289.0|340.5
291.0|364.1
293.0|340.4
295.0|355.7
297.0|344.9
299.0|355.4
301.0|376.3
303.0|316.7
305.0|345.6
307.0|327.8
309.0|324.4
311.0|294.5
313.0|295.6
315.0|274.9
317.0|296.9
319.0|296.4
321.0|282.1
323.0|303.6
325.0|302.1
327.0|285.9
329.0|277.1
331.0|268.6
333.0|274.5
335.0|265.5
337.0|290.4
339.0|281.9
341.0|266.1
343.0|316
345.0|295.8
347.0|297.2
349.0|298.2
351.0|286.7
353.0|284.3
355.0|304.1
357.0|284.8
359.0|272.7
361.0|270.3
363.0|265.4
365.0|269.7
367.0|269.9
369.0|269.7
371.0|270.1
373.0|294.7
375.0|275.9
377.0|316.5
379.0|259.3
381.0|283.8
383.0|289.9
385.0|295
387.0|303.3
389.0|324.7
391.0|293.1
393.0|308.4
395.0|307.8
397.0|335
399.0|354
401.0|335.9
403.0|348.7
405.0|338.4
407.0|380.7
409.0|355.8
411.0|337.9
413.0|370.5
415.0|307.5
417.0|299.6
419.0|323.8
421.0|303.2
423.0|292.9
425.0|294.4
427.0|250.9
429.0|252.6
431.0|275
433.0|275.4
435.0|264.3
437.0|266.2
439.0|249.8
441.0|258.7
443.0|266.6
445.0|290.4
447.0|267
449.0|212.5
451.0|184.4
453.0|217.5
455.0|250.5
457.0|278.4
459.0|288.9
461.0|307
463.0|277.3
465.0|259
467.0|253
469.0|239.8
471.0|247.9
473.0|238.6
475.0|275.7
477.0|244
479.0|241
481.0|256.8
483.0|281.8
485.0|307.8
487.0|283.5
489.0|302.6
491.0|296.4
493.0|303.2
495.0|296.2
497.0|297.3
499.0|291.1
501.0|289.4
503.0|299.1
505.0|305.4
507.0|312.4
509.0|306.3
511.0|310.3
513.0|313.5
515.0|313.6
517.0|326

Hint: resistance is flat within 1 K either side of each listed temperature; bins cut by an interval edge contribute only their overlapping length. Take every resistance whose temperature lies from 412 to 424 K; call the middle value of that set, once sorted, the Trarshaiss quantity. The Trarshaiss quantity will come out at 305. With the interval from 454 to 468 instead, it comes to 277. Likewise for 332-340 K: 278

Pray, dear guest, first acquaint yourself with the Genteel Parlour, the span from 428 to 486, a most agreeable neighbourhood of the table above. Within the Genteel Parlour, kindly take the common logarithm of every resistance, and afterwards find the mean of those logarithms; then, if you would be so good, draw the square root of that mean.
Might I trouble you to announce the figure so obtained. 1.55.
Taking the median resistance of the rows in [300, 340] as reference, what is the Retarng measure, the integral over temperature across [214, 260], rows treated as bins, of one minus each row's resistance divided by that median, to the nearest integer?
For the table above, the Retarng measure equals -13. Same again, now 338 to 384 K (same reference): 2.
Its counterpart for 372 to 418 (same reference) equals -4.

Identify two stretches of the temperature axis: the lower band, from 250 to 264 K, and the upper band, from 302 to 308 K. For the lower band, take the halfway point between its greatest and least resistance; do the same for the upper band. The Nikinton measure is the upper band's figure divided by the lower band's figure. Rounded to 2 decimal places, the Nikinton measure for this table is 0.88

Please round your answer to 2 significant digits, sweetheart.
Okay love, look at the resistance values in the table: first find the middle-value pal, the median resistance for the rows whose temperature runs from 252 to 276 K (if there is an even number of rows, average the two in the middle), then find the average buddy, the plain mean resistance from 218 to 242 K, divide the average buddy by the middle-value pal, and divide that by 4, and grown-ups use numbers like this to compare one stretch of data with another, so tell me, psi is 0.27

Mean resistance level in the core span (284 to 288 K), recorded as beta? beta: 347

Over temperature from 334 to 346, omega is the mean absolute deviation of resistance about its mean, 15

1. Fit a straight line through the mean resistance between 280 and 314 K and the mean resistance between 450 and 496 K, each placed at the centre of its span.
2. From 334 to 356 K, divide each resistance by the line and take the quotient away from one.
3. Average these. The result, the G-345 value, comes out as 0.10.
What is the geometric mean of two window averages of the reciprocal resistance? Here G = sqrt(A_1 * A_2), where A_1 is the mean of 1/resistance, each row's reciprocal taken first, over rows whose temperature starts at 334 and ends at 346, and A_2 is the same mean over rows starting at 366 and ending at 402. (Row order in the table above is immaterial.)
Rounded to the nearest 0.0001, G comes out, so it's 0.0034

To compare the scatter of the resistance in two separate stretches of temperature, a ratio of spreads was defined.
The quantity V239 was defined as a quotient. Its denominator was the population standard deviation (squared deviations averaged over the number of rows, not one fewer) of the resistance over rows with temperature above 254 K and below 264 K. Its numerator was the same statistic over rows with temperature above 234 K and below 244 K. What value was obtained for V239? 1.47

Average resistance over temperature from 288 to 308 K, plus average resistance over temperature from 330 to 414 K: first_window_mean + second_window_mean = 647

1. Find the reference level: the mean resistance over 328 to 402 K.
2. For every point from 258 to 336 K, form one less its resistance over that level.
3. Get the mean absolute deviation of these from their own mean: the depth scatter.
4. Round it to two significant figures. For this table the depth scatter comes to 0.11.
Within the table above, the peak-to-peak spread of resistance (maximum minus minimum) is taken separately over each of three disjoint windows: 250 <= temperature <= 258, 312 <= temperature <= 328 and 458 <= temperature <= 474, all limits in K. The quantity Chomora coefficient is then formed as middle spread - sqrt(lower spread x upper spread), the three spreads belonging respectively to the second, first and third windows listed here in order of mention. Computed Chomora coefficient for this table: -11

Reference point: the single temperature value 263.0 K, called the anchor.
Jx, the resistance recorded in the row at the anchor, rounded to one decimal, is 392.7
